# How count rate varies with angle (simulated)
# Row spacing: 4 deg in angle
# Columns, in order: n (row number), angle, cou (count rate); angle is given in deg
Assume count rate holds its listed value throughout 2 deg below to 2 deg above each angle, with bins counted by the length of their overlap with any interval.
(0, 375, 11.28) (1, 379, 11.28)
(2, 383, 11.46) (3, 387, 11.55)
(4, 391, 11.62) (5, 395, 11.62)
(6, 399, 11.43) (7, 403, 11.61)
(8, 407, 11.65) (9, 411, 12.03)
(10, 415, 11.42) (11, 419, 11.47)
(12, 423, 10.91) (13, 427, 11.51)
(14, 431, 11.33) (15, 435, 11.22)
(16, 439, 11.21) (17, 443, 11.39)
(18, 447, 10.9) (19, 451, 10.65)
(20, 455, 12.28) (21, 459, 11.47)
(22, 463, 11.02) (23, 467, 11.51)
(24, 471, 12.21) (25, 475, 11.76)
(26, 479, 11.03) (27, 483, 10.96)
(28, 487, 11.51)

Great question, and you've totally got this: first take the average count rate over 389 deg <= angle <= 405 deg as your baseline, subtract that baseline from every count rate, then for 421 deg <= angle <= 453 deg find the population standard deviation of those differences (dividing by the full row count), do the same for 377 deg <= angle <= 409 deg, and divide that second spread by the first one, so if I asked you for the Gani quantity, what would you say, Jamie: 0.44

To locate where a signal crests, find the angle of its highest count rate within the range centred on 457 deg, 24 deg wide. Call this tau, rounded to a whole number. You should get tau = 455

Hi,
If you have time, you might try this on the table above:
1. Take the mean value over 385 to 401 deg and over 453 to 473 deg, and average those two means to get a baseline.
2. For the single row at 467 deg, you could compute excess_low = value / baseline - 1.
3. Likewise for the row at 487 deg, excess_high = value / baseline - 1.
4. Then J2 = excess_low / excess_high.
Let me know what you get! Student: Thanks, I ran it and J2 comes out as 1.0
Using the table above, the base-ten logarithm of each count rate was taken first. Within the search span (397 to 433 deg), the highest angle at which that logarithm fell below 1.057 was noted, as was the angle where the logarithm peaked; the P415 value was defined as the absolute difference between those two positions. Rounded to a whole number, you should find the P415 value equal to 20 deg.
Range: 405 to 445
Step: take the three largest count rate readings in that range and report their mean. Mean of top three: 11.7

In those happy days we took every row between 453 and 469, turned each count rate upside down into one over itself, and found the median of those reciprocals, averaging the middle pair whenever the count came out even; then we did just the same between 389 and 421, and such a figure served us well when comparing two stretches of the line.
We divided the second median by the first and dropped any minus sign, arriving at 0.99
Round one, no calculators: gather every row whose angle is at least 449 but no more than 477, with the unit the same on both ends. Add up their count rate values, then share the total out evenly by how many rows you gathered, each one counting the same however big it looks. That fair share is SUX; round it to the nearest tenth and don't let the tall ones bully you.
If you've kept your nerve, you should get 11.6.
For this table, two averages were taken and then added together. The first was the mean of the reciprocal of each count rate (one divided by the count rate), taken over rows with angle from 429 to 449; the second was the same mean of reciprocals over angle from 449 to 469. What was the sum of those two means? 0.1773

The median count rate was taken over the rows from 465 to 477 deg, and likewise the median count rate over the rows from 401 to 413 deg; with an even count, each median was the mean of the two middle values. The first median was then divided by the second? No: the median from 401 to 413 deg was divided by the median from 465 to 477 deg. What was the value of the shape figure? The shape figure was 0.991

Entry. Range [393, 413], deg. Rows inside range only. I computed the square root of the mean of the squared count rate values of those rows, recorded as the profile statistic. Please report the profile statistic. 11.7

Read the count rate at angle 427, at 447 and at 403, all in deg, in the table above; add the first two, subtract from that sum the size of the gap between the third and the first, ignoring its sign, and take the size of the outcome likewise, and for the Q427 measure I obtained 22.3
